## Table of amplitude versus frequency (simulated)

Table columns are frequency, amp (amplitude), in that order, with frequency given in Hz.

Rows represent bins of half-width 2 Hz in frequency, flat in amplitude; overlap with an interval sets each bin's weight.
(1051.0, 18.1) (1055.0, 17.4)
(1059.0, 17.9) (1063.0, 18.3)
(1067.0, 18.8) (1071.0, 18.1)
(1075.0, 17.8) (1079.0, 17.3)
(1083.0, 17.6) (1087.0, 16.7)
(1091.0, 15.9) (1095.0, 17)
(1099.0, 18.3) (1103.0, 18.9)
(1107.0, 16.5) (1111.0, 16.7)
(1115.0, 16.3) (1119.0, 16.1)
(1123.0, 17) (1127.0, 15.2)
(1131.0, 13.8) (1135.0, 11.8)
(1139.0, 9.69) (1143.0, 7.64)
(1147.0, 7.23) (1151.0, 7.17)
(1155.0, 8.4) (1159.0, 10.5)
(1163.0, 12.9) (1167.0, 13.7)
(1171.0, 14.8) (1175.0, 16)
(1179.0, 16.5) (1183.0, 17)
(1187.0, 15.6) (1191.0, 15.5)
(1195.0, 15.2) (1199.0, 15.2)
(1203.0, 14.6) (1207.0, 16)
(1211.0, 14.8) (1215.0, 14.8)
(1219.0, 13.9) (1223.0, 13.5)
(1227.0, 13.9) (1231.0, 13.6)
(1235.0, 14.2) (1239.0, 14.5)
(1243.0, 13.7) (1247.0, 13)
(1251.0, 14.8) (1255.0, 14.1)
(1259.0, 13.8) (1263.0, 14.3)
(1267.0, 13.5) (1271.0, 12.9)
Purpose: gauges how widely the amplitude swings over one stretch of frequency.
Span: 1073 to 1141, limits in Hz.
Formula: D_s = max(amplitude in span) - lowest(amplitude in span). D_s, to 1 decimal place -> 9.2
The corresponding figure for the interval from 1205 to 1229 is 2.5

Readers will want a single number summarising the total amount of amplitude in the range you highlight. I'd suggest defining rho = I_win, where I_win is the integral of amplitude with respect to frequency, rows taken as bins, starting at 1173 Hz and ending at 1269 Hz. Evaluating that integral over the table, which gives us 1408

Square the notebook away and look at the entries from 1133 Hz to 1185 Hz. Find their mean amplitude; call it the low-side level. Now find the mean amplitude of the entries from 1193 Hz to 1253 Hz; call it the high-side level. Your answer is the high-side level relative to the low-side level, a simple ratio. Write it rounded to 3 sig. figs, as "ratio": 1.22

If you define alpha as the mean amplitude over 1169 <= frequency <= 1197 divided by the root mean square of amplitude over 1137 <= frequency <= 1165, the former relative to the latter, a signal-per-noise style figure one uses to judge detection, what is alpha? 1.70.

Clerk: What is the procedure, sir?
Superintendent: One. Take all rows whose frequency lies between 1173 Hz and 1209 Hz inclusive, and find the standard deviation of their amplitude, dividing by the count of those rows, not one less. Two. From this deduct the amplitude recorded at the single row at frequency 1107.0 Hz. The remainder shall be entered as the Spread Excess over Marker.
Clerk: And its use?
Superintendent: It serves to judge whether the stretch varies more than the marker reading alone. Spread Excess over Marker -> -15.8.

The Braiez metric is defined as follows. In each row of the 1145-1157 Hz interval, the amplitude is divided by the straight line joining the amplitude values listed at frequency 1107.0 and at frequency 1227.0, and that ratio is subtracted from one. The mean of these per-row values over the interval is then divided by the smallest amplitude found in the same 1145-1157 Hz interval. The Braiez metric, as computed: 0.071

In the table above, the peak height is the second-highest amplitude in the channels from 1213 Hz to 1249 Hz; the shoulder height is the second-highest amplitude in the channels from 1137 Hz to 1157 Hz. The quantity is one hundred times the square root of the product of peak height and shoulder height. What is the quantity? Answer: 1104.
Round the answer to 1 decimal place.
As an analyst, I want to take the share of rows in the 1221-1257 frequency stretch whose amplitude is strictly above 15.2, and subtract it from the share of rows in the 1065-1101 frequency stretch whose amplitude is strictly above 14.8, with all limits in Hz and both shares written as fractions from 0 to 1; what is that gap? 1.0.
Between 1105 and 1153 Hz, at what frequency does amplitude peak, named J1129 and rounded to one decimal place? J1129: 1123.0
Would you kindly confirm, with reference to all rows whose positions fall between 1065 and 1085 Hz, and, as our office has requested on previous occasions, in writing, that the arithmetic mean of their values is 17.9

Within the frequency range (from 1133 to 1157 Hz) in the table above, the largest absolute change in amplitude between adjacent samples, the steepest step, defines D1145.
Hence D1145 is 2.1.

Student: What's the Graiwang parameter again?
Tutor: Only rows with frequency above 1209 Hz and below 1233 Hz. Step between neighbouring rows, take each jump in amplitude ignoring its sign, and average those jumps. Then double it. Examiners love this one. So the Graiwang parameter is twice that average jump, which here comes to 0.8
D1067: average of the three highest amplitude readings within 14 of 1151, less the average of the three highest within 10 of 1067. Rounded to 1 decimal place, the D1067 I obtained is -7.4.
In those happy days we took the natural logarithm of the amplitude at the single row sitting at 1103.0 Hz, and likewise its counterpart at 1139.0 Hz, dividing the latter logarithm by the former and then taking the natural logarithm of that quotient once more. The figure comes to -0.258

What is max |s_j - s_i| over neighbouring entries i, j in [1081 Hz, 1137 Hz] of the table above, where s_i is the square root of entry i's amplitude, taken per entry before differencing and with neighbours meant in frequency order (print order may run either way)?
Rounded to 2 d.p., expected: 0.29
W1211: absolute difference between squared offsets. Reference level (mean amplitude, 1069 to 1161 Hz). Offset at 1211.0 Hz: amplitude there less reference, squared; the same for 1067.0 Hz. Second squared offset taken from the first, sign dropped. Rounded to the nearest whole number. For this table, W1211 19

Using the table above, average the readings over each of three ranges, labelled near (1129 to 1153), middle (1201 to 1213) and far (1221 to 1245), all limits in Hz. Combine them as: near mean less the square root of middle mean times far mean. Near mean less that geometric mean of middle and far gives -5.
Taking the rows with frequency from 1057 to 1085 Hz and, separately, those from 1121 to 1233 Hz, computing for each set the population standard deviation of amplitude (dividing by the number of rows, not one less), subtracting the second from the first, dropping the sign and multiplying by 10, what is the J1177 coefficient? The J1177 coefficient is 25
